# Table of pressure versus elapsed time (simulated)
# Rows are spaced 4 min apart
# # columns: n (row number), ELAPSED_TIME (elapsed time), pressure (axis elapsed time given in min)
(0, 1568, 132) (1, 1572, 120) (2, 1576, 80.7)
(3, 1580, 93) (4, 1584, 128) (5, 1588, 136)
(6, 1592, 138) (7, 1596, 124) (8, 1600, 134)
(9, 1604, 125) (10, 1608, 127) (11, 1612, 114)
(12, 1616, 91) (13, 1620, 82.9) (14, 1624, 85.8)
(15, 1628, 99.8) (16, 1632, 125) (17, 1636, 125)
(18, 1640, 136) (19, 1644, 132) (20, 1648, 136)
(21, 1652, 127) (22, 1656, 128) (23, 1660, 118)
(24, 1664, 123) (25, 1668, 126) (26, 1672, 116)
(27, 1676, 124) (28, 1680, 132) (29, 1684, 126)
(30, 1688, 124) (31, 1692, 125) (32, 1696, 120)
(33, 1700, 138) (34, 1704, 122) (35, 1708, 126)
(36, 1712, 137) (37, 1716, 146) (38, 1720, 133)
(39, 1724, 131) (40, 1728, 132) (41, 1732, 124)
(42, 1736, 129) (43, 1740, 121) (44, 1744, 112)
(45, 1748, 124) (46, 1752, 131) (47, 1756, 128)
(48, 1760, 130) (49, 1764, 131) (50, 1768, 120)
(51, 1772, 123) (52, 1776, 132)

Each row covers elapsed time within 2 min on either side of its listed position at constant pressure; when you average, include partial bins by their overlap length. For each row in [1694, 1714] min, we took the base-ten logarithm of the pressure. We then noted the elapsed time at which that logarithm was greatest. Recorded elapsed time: 1700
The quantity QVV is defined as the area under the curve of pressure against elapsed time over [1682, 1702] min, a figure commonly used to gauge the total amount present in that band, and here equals 2532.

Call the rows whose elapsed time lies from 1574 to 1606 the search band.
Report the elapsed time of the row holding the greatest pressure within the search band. 1592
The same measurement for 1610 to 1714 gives 1700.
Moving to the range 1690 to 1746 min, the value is 1716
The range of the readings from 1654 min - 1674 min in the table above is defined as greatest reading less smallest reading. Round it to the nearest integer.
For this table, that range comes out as 12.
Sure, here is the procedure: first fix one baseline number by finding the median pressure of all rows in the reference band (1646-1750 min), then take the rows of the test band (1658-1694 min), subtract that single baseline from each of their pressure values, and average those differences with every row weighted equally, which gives -2.2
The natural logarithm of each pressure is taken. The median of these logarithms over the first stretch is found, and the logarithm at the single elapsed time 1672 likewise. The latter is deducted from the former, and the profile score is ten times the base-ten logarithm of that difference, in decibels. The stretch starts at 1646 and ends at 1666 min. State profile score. -10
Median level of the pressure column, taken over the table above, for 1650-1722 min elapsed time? 126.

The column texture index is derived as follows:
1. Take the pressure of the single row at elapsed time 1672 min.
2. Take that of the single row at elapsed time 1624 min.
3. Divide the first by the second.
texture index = 1.35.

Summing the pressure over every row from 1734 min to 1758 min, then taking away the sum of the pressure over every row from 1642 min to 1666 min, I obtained -19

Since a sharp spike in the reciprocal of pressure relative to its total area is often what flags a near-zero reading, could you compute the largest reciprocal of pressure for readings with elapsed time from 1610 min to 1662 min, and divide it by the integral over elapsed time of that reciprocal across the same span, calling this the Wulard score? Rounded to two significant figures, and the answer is 0.026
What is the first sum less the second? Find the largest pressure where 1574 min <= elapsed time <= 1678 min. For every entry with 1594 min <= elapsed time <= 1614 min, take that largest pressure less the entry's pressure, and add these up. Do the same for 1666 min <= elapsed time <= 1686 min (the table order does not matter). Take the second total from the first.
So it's 0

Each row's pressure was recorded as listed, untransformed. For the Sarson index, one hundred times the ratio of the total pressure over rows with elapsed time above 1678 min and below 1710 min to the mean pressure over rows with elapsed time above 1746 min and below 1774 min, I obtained 799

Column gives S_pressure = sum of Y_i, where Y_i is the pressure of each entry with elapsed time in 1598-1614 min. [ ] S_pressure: 500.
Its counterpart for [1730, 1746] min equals 486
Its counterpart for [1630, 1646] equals 518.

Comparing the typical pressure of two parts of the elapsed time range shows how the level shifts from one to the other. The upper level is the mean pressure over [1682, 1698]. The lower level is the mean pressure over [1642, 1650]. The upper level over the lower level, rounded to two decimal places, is 0.92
